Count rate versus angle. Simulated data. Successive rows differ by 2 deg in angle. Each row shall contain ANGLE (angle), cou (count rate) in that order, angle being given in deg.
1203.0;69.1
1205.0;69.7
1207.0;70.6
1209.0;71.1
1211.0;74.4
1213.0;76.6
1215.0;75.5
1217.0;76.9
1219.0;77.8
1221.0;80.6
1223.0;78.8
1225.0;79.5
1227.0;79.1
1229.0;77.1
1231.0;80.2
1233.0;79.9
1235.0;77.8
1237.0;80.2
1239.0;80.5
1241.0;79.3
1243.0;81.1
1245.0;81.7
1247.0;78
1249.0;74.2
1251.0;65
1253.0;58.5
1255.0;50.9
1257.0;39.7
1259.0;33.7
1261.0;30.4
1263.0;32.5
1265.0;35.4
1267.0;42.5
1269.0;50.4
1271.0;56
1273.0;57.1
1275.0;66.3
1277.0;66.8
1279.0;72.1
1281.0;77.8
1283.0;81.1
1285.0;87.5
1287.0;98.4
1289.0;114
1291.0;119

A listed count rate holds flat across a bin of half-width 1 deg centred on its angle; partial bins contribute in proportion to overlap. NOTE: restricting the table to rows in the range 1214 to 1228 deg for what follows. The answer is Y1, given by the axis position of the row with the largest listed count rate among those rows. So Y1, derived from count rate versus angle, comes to 1221.0 deg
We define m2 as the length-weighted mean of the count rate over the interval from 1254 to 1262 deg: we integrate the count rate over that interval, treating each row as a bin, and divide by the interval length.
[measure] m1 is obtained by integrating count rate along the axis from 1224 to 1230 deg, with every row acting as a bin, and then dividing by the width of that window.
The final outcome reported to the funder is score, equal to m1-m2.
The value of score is 40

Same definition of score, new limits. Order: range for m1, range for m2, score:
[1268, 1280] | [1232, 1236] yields -17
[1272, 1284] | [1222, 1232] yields -9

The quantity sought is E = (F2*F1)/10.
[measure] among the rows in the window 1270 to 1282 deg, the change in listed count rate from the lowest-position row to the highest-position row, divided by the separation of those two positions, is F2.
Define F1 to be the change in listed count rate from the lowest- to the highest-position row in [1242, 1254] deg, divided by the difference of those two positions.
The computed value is -0.493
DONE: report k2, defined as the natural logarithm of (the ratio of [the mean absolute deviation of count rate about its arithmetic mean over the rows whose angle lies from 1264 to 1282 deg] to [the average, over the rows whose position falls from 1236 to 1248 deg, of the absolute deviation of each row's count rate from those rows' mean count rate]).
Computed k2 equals 2.4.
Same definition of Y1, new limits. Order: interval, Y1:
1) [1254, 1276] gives 1275.0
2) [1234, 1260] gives 1245.0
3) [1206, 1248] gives 1245.0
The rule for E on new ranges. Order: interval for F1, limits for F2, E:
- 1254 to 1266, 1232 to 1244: -0.019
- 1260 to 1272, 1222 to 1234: 0.028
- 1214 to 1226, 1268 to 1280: 0.087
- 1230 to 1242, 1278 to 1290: -0.038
